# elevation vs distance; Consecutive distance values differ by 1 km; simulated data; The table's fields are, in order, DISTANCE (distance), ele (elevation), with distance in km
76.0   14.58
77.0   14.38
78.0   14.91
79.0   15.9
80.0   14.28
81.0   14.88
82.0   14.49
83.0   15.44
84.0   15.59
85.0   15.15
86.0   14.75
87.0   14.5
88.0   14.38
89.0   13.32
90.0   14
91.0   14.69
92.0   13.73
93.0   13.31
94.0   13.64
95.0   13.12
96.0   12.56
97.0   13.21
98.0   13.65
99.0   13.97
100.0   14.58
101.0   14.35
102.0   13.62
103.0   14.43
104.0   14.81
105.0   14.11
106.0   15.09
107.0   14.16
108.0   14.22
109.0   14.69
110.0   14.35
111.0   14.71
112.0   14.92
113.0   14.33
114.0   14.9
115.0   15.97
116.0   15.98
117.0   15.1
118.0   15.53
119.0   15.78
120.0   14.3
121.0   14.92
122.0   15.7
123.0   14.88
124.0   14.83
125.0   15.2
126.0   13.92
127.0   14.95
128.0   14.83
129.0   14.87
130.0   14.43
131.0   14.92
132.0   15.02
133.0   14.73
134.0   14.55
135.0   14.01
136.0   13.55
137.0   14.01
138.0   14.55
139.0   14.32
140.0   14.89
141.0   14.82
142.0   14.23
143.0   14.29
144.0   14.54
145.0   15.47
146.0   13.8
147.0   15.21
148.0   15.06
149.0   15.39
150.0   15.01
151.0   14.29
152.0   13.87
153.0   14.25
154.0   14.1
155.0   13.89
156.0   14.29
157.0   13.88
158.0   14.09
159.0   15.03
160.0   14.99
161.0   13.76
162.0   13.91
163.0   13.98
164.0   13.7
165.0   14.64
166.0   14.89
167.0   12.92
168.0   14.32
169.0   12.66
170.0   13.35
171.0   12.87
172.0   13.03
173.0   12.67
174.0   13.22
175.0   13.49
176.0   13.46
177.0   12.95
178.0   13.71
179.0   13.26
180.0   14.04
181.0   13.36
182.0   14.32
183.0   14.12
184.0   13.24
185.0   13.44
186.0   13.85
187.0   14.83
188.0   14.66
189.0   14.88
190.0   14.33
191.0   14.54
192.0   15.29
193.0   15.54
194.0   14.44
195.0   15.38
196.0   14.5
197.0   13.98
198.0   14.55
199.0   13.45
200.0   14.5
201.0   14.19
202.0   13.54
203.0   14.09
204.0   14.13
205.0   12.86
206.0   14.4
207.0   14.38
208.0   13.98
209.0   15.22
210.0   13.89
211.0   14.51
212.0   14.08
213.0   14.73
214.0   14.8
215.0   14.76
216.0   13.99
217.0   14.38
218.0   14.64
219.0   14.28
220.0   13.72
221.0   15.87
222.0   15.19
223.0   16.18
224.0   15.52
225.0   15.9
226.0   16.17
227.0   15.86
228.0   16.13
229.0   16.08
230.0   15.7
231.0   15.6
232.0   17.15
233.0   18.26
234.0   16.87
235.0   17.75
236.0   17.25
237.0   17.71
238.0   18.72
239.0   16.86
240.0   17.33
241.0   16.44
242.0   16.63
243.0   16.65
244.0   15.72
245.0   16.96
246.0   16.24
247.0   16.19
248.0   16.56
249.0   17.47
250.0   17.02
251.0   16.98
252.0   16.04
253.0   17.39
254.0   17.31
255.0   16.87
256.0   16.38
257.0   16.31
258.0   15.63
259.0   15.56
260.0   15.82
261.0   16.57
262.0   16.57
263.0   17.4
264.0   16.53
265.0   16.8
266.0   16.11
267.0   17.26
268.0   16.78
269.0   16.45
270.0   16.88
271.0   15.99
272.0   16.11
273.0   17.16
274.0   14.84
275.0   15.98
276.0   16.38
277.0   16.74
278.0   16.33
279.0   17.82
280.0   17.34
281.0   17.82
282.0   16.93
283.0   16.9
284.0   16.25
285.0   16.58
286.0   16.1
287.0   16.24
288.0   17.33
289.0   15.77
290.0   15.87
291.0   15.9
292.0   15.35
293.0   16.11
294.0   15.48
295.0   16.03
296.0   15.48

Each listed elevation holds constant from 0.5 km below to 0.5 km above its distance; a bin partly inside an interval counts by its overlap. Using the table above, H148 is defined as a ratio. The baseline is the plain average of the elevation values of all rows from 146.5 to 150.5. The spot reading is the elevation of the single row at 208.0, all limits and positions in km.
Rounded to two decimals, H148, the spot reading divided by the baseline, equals 0.92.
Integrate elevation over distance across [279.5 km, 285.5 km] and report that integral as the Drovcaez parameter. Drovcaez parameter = 102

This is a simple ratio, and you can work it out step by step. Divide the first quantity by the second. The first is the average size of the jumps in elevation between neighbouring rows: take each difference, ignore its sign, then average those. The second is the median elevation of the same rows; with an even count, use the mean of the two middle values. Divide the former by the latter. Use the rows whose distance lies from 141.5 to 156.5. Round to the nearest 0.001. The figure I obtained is 0.037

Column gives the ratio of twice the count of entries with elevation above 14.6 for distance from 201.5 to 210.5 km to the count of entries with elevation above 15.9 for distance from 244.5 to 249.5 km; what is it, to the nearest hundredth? 0.40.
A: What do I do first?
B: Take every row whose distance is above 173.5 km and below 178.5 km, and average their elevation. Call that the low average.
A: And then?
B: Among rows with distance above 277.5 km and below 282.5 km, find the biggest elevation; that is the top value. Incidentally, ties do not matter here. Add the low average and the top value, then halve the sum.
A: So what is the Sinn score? 15.6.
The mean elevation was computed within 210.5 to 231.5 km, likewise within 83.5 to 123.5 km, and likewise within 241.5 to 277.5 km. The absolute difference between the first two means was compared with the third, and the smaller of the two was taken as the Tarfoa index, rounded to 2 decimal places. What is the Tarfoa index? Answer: 0.67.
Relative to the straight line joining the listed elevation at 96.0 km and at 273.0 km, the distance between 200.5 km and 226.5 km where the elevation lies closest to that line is 225.0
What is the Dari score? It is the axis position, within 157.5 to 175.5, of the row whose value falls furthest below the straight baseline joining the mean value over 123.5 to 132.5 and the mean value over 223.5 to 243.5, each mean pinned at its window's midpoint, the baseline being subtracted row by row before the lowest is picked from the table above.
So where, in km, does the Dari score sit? 173.0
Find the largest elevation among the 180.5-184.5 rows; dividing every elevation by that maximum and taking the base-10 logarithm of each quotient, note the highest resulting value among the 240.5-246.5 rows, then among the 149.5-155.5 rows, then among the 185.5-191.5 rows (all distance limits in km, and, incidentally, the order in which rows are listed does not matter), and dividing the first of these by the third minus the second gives -19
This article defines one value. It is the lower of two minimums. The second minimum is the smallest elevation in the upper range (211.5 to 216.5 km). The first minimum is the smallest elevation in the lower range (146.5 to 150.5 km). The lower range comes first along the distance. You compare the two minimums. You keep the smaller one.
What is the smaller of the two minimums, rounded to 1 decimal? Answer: 14.0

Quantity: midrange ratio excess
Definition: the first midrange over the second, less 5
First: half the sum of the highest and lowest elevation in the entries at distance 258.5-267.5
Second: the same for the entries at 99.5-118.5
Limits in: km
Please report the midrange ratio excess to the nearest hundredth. -3.89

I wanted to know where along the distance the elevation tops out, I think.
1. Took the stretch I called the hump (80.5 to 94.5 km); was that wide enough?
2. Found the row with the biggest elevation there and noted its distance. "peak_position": 84.0 km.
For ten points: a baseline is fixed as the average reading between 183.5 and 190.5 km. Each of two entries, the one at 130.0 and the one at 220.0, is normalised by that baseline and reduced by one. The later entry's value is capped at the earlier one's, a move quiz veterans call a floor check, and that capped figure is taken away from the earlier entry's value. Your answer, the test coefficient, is 0.050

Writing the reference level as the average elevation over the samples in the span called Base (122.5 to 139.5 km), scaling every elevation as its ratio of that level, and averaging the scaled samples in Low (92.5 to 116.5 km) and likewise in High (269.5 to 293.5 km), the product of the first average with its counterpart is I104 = 1.11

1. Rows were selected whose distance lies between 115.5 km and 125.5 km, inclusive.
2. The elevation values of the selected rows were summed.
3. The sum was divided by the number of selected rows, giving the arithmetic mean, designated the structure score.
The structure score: 15.22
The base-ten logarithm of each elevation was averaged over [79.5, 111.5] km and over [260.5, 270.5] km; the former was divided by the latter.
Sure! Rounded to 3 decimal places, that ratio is 0.942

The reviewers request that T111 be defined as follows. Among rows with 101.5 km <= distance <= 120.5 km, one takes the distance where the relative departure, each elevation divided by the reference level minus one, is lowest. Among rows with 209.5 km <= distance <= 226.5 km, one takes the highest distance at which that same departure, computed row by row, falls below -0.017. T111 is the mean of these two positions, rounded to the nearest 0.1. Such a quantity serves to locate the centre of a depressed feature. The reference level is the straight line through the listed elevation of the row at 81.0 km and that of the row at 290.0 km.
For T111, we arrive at 162.0 km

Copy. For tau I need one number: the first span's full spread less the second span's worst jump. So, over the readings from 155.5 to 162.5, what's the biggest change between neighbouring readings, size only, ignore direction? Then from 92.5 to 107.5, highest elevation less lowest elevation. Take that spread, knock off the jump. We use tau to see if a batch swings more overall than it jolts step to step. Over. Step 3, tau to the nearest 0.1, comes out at 1.3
